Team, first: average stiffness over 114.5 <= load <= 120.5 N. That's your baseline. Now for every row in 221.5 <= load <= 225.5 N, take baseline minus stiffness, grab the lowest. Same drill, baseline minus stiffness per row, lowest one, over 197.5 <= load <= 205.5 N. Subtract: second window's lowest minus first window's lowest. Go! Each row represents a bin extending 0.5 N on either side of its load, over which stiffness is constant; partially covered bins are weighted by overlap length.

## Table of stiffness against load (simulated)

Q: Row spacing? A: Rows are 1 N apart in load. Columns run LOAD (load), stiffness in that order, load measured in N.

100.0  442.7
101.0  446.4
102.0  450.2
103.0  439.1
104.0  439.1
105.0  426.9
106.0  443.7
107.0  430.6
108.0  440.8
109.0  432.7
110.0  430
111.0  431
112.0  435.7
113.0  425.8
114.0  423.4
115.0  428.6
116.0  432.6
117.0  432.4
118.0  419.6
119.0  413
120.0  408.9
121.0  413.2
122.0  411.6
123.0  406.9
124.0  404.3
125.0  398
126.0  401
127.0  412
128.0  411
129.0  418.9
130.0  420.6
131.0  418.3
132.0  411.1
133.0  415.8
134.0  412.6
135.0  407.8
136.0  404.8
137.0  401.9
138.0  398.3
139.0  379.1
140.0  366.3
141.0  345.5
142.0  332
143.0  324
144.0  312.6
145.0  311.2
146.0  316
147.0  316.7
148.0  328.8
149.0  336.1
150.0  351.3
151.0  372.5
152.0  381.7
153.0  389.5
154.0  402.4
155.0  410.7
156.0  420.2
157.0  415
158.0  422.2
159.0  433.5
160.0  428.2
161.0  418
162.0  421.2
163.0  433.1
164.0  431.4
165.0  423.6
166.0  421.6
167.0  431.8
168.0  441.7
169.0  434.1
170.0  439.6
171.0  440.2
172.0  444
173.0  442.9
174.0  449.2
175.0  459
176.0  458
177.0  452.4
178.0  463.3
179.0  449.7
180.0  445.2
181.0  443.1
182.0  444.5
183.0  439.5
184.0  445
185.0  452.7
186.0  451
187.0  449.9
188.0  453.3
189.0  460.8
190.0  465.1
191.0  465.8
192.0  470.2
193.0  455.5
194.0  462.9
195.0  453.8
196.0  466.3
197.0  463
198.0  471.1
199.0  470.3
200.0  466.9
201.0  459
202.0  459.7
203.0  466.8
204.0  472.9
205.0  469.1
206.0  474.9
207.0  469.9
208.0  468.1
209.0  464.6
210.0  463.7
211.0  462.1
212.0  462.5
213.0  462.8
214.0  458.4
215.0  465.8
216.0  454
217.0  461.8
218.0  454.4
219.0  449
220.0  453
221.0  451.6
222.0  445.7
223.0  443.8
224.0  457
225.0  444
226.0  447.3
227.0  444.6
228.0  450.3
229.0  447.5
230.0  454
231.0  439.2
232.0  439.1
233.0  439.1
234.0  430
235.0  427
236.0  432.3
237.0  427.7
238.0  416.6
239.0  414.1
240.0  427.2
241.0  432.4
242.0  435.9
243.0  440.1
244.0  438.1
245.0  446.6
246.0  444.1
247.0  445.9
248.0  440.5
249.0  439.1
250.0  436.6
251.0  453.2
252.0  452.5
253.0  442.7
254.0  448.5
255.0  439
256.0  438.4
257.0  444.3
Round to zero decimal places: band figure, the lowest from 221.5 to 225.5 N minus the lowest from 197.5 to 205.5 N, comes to 16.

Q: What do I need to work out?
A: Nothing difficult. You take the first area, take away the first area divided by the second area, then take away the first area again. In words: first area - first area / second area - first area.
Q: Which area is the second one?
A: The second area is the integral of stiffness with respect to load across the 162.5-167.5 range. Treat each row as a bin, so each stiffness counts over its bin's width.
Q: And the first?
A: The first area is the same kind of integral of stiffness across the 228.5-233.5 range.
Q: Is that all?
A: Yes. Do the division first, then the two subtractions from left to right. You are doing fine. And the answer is -1.04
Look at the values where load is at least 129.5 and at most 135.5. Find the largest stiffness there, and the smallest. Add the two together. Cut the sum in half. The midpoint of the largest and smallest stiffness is 414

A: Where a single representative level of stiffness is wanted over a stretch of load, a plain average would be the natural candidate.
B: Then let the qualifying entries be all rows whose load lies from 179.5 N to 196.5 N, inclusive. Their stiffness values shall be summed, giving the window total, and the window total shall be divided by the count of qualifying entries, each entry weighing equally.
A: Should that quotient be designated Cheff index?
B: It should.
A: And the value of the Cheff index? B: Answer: 454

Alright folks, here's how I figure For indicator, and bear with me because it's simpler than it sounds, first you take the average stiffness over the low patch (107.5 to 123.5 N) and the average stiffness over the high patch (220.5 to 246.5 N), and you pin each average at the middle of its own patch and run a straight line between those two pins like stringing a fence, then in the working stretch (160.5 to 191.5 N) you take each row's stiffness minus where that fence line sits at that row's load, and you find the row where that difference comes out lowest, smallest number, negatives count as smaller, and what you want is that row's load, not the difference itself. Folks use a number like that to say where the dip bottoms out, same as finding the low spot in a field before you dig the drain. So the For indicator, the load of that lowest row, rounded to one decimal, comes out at 161.0 N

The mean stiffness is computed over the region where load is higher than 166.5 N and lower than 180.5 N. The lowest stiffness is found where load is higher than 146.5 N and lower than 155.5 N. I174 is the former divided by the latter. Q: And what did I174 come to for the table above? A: 1.41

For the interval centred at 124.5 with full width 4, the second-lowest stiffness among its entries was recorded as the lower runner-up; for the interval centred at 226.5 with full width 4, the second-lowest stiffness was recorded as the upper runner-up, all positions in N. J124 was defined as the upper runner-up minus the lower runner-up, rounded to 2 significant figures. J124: 44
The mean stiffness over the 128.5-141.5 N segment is 400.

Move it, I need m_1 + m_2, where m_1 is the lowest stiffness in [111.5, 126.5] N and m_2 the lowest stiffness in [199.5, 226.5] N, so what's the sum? 842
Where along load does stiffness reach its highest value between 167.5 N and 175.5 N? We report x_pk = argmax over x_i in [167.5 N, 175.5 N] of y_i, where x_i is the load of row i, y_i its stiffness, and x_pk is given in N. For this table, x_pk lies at 175.0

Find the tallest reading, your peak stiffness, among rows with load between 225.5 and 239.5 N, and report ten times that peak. 4540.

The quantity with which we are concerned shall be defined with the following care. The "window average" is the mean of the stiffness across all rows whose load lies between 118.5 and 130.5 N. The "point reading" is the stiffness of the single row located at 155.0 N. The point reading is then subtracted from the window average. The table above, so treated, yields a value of -1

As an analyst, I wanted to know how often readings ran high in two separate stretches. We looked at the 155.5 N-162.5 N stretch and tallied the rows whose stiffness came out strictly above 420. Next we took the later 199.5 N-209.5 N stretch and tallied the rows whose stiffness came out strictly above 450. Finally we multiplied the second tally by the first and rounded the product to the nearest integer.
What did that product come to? 50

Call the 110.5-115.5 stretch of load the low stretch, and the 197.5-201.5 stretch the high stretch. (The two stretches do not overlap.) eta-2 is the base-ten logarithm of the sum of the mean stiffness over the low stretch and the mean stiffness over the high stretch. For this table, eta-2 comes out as 2.95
